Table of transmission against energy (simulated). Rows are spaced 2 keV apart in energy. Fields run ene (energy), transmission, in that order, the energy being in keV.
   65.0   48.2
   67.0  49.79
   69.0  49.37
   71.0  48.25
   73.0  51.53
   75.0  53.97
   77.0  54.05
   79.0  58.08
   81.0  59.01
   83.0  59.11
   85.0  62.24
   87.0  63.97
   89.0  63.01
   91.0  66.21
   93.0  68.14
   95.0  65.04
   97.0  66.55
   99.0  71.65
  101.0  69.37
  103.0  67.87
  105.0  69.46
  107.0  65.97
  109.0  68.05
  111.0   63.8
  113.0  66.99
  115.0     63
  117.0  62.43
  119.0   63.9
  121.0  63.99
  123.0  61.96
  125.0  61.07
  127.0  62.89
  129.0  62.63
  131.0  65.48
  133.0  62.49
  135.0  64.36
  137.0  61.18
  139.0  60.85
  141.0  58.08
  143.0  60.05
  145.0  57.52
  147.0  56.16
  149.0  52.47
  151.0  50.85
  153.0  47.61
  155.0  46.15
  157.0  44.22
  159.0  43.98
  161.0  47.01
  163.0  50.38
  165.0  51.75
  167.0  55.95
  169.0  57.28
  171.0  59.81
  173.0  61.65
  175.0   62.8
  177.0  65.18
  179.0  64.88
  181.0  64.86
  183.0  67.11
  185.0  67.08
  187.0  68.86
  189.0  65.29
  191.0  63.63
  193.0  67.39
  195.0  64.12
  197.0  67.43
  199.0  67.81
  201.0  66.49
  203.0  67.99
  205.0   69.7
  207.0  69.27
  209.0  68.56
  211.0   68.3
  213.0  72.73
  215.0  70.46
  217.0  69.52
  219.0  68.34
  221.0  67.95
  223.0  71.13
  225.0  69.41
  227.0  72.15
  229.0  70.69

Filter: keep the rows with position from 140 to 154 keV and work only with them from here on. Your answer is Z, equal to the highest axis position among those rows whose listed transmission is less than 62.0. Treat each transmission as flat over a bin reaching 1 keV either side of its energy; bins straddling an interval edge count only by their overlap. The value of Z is 153.0 keV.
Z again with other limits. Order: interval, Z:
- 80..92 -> 83.0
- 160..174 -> 173.0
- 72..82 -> 81.0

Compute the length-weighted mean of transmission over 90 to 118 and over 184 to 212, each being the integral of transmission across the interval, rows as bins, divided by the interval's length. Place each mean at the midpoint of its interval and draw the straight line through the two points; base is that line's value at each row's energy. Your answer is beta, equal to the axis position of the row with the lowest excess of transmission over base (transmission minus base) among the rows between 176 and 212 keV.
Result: 191.0 keV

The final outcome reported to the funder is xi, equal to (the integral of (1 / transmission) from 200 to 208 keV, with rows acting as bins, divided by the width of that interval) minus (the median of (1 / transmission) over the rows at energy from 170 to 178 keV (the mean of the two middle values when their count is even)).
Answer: -0.0014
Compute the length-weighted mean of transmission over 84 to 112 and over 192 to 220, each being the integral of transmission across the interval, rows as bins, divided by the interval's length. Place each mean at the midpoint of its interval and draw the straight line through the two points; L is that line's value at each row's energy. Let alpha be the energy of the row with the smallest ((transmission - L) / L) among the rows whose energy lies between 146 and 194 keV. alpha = 159.0 keV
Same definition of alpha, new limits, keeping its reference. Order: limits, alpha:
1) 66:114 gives 71.0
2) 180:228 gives 191.0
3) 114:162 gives 159.0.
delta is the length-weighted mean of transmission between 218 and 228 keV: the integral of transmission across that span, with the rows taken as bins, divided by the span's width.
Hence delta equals 69.8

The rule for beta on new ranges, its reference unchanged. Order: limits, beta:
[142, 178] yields 159.0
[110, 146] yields 145.0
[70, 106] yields 71.0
